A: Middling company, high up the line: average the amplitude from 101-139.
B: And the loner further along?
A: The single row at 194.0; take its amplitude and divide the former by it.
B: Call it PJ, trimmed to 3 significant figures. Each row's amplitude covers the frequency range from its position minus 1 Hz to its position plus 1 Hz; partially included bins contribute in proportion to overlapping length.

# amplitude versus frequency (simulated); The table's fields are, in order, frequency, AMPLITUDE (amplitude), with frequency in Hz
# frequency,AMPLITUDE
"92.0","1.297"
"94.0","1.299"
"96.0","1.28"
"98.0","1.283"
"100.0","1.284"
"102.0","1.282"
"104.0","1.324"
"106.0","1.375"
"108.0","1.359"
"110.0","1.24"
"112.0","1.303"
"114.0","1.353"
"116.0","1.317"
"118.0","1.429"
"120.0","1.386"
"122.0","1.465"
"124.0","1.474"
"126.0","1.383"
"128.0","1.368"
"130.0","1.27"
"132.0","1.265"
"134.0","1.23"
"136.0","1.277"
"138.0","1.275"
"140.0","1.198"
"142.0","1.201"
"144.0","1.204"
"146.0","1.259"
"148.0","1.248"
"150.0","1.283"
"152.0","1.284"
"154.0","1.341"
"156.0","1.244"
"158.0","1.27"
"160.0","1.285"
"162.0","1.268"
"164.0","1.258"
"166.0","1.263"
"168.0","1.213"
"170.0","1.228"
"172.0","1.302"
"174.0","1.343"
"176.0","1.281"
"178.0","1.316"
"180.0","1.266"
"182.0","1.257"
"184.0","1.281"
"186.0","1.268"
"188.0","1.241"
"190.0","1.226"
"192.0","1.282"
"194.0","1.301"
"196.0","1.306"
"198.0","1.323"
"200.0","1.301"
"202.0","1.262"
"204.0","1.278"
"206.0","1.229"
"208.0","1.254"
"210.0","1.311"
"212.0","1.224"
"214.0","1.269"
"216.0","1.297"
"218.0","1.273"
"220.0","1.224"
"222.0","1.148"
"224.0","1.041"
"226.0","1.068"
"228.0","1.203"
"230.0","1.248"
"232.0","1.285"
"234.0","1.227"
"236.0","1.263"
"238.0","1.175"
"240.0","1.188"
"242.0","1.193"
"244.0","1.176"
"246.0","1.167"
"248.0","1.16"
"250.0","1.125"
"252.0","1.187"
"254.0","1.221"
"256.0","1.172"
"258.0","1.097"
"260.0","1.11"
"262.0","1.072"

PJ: 1.03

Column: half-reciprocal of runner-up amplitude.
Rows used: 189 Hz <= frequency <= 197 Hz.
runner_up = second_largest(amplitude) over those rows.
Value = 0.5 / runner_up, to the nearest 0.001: 0.384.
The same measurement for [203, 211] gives 0.391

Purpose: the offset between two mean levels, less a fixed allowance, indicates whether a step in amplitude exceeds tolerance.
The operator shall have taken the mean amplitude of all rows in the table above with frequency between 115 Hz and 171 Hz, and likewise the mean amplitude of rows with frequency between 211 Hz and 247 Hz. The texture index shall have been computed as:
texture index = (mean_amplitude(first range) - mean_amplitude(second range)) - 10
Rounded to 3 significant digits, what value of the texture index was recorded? -9.91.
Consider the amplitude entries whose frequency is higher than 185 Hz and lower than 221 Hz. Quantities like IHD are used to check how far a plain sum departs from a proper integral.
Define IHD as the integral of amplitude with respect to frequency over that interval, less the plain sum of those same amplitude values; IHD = 22.9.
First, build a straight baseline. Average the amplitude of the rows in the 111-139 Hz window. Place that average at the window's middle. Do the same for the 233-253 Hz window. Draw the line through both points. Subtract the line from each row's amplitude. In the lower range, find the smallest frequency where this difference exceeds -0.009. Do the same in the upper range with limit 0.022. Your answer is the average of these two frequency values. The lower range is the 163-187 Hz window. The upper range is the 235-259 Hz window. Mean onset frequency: 204 Hz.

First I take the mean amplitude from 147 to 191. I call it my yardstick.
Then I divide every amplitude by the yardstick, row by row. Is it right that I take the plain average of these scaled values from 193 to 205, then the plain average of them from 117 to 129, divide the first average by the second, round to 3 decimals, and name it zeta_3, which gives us 0.914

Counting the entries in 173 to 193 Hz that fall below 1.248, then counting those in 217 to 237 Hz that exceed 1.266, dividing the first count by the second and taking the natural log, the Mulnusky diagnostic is 0.0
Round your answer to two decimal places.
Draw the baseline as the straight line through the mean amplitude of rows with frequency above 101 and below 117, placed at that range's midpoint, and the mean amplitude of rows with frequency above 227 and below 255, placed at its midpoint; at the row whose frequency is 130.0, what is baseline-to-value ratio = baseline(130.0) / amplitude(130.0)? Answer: 1.02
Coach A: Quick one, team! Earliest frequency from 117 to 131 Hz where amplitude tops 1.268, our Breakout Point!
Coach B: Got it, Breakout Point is 118.0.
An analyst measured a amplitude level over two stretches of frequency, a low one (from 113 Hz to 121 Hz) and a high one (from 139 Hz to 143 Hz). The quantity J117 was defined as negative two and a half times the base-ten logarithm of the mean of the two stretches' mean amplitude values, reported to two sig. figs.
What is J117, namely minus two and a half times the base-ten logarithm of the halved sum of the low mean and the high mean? -0.27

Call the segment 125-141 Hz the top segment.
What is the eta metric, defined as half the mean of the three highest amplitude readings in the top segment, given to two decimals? 0.67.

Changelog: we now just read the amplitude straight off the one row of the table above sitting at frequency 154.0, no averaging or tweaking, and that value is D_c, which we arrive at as 1.341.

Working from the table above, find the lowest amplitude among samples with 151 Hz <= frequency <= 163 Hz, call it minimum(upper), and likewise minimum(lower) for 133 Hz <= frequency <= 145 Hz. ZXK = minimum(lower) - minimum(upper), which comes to -0.05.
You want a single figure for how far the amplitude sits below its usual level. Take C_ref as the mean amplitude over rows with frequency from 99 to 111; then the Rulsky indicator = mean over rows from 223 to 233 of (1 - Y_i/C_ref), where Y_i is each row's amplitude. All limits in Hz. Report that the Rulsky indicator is 0.11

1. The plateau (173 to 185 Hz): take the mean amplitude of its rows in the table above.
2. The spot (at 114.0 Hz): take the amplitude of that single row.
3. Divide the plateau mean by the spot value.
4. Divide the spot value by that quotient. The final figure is 1.42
